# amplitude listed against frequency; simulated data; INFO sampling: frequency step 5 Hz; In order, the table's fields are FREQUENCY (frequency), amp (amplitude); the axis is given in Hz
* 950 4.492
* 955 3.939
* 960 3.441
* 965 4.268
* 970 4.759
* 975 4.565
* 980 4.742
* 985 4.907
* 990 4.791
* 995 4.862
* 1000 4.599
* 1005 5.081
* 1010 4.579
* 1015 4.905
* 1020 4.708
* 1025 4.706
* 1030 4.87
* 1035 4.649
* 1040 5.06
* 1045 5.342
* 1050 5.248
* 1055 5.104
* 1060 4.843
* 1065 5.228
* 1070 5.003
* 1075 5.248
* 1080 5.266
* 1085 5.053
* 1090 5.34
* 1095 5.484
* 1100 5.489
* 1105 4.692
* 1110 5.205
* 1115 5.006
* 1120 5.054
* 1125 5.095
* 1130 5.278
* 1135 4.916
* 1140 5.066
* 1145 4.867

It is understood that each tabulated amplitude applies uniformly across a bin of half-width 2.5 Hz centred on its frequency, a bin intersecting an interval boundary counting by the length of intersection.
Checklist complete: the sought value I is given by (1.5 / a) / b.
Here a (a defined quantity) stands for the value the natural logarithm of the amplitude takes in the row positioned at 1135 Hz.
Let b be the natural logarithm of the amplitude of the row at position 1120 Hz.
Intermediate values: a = 1.59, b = 1.62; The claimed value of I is 0.581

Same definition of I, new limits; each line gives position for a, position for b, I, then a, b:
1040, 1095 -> 0.544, 1.62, 1.70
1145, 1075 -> 0.572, 1.58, 1.66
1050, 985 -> 0.569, 1.66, 1.59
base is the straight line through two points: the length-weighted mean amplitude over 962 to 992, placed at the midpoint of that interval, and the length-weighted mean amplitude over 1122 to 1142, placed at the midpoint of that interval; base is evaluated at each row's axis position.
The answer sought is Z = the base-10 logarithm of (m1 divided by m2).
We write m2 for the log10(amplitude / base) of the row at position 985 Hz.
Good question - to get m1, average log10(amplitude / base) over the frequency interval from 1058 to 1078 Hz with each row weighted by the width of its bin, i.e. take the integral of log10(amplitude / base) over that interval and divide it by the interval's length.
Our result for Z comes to -0.13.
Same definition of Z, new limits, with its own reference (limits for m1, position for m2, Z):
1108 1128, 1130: -0.65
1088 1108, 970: 0.24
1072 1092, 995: 0.20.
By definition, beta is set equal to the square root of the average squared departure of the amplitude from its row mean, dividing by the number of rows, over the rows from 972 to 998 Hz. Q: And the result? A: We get 0.119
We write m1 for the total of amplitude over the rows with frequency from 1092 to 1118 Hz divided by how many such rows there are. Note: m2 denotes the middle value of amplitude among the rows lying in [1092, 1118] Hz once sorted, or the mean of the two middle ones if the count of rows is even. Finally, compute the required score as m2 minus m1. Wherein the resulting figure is 0.03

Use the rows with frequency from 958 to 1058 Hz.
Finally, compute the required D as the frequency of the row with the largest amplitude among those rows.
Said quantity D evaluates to 1045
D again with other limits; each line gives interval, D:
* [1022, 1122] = 1100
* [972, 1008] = 1005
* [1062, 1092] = 1090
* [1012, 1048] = 1045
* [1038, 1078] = 1045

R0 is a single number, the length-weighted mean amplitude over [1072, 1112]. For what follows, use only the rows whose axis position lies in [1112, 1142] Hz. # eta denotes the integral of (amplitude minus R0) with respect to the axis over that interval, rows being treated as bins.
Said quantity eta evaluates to -4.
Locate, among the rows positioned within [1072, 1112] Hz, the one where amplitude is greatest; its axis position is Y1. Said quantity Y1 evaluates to 1100 Hz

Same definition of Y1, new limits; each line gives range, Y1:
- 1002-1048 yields 1045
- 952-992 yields 985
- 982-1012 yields 1005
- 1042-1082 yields 1045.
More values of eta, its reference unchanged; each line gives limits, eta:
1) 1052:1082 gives -3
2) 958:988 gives -23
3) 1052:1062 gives -2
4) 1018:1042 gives -10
